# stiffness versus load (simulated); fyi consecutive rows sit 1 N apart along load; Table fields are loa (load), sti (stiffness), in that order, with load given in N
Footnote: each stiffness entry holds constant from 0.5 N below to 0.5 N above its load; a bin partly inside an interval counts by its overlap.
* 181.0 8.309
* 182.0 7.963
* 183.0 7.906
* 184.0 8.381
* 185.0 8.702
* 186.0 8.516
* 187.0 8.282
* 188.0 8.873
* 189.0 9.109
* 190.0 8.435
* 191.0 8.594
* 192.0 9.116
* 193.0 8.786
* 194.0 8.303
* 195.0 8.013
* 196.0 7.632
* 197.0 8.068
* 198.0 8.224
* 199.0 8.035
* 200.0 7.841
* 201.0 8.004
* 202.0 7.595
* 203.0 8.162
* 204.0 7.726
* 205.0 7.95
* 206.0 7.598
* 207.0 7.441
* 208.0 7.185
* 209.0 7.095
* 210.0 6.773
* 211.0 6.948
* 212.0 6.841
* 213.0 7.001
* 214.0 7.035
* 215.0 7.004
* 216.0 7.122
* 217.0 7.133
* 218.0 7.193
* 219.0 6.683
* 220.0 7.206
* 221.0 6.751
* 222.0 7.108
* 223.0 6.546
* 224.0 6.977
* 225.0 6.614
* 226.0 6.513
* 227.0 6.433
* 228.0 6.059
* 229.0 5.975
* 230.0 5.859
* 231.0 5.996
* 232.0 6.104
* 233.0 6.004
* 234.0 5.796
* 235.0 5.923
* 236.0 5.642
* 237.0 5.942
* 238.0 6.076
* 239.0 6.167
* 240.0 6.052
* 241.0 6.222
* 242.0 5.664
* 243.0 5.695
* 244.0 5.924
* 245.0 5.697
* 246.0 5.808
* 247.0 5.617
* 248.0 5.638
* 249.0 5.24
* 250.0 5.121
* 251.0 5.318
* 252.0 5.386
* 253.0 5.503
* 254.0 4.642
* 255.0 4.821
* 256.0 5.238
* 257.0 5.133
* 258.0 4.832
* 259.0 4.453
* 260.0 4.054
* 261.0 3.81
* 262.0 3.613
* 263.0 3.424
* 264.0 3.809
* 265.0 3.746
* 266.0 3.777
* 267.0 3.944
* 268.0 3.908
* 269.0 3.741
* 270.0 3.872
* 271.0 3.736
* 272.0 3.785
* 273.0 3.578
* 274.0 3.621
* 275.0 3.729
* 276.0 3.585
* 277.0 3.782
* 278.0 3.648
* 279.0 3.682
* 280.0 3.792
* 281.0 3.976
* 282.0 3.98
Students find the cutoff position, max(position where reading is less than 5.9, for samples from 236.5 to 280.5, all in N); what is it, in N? 280.0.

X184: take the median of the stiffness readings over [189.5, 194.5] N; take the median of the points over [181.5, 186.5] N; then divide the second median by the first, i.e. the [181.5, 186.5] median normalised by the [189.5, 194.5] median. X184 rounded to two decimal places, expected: 0.98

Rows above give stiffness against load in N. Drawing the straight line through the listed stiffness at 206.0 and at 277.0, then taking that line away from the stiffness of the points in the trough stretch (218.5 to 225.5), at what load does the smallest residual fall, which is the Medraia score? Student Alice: 219.0 N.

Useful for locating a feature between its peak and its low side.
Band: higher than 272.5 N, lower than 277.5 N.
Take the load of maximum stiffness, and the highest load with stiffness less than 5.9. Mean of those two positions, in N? 277.0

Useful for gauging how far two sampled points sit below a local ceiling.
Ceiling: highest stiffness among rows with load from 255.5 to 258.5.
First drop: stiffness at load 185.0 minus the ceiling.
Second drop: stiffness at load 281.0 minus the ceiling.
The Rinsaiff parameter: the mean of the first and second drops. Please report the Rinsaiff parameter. 1.1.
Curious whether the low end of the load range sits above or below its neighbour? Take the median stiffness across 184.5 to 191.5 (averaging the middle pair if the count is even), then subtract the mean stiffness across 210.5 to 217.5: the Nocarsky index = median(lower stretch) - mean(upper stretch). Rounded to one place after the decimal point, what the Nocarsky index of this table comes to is 1.6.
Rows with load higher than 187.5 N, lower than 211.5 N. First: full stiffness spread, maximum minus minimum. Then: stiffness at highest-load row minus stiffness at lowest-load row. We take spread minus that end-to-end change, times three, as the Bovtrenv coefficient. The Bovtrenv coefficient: 13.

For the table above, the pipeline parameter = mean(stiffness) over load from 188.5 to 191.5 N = 8.7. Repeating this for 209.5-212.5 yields 6.9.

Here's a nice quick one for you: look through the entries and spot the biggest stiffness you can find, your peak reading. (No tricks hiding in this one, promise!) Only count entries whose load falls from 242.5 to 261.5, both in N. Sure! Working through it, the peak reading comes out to 5.924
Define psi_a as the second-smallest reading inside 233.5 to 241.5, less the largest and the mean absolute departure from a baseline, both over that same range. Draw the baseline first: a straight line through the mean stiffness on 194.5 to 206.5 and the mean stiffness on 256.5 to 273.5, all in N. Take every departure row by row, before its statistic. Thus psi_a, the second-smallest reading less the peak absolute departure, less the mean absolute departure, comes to 4.6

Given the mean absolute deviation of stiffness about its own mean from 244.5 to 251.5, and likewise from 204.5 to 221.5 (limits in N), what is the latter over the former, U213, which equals 1.0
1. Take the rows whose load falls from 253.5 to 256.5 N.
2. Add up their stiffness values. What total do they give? 14.7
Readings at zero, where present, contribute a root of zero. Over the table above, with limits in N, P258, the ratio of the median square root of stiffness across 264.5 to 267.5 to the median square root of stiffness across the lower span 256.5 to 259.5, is 0.88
